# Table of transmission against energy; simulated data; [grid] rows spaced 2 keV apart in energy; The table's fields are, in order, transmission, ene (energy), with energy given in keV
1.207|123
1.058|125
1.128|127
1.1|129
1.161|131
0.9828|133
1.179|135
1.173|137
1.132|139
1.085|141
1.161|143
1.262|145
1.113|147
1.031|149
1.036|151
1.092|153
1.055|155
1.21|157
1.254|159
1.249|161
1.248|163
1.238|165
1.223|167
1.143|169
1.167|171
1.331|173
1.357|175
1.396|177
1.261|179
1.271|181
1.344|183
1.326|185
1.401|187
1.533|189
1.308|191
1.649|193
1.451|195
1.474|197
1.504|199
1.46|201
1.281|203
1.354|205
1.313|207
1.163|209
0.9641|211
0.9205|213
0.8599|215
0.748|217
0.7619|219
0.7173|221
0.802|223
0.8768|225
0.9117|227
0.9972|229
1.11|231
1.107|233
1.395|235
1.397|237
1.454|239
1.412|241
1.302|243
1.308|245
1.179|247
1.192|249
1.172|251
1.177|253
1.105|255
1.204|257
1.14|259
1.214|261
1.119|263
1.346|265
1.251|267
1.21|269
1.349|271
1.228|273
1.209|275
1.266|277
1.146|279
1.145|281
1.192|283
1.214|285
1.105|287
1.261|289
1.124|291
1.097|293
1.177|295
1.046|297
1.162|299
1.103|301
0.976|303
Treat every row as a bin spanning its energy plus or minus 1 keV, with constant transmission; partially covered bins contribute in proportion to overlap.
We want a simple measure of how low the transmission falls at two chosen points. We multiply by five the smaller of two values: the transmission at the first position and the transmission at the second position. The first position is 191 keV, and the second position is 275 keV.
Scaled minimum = 6.0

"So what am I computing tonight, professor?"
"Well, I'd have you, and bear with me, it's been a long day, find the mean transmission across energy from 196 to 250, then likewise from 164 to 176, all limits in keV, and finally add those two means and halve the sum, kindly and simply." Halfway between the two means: 1.19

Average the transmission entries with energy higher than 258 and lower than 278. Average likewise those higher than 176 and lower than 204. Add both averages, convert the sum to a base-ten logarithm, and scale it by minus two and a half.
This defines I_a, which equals -1.05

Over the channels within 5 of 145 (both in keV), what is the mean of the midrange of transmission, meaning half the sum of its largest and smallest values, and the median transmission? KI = 1.13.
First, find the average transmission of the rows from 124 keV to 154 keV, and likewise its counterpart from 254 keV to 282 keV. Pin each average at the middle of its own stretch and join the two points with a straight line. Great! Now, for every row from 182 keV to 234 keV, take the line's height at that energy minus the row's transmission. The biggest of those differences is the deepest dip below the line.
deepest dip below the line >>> 0.46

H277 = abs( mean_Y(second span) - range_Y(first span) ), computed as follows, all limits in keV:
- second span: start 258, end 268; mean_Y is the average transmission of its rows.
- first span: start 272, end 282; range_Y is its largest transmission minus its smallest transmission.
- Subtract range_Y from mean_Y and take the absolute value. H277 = 1.09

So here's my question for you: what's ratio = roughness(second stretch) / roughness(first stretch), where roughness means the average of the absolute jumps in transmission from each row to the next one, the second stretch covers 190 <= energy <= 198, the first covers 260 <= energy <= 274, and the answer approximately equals 1.6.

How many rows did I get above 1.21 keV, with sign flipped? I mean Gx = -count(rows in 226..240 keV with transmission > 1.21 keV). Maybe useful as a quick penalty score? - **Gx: -3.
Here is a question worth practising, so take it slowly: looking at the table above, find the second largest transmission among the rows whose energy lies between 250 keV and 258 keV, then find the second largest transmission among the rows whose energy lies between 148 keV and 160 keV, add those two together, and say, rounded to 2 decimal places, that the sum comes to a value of 2.39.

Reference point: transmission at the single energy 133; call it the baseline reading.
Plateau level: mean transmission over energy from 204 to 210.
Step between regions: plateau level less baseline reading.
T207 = 0.29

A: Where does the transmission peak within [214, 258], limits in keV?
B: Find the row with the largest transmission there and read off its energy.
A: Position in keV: 239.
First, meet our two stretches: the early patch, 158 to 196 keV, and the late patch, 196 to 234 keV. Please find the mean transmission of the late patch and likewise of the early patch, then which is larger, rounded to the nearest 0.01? 1.32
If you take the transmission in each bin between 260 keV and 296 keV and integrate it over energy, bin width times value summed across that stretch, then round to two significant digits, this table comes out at 43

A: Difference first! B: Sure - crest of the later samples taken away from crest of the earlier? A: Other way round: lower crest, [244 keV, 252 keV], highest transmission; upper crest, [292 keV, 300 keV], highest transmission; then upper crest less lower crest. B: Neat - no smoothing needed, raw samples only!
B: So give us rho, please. -0.13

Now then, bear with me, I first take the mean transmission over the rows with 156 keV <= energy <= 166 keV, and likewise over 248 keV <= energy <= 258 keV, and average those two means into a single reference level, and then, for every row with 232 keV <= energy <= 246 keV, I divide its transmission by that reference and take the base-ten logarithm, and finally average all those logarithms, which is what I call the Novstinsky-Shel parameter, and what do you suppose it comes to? 0.04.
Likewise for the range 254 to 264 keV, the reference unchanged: -0.02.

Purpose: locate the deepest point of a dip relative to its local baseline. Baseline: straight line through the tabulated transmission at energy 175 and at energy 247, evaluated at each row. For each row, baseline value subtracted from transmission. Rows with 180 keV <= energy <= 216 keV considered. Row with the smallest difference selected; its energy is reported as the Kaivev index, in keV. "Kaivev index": 215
